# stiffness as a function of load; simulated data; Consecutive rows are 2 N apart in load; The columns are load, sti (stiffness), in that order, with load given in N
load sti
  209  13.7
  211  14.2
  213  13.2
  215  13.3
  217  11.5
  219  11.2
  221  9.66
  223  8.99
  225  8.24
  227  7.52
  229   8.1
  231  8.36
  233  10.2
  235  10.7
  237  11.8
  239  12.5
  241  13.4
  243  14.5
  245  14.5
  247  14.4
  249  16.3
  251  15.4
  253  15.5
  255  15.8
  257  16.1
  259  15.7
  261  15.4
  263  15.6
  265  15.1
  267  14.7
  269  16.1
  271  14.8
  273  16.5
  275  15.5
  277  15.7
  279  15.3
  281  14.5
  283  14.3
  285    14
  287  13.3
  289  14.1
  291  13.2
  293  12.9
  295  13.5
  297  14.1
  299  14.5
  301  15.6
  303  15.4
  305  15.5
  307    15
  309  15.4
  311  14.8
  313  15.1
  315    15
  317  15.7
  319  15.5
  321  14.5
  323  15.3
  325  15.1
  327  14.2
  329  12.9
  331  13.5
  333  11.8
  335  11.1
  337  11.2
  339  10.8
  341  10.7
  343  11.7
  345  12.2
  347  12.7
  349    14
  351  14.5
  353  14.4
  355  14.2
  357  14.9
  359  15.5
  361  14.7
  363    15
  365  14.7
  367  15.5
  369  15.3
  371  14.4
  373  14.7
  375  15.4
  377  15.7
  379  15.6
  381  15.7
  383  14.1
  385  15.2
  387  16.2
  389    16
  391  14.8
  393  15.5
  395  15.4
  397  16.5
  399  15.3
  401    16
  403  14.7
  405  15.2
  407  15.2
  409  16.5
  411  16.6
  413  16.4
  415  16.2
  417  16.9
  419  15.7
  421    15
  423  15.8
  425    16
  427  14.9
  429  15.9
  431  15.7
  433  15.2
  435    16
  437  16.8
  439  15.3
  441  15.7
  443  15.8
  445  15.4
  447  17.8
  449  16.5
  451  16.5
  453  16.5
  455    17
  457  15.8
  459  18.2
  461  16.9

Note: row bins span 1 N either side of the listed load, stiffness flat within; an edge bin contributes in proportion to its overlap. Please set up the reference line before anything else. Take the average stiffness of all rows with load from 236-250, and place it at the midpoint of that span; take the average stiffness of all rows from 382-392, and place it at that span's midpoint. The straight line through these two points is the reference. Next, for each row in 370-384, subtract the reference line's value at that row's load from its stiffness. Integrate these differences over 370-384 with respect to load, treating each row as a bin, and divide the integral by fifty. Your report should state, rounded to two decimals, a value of -0.02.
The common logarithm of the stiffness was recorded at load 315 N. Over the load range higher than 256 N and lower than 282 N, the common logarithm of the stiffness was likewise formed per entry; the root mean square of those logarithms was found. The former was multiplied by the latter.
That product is 1.40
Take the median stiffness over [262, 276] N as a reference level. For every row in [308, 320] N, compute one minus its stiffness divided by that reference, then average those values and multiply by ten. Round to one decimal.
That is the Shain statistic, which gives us 0.2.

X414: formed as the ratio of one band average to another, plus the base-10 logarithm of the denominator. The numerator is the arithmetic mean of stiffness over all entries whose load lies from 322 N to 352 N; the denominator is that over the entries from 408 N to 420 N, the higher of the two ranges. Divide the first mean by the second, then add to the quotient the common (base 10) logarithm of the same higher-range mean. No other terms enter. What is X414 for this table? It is 1.99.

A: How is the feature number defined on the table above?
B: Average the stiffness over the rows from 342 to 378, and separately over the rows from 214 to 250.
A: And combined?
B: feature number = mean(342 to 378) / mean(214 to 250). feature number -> 1.26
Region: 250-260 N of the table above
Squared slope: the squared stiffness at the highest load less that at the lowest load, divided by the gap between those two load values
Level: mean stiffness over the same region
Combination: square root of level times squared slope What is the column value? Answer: 4.3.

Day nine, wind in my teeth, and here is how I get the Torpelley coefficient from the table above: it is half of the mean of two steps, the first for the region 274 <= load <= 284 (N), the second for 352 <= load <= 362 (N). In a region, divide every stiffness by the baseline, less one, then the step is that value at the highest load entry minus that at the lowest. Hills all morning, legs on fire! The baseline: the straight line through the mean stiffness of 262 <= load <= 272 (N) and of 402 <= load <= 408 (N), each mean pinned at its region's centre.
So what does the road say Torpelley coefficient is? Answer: -0.014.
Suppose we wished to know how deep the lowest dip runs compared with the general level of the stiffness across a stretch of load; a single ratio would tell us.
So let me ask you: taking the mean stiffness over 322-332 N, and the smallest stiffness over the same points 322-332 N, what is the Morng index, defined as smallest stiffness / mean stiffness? 0.91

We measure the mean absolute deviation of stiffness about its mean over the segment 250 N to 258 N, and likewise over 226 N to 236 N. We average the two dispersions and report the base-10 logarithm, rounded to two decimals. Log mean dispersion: -0.15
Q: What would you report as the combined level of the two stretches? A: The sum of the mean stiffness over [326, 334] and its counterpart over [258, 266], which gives 29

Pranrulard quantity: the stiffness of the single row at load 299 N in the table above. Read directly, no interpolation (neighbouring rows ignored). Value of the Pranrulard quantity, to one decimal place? 14.5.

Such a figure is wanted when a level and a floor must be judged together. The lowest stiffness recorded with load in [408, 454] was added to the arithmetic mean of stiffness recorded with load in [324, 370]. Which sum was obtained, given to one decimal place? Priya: 28.4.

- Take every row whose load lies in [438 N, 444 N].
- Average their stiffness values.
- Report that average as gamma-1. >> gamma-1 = 15.6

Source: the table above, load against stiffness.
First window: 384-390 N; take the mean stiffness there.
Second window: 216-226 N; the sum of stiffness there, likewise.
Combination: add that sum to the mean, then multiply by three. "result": 196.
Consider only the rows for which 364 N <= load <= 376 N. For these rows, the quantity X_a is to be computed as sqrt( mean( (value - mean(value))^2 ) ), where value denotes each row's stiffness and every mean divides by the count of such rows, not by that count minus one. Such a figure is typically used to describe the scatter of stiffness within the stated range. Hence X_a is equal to 0.4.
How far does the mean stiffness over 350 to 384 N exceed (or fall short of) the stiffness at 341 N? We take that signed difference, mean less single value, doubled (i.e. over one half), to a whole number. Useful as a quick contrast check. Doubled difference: 9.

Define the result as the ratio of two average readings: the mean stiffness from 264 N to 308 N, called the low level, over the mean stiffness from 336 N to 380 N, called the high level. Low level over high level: 1.05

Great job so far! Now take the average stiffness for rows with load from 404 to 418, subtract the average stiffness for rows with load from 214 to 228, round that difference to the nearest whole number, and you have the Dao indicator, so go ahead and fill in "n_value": 6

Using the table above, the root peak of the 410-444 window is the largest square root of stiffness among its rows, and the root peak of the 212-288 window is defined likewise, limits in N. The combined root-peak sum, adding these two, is 8.17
